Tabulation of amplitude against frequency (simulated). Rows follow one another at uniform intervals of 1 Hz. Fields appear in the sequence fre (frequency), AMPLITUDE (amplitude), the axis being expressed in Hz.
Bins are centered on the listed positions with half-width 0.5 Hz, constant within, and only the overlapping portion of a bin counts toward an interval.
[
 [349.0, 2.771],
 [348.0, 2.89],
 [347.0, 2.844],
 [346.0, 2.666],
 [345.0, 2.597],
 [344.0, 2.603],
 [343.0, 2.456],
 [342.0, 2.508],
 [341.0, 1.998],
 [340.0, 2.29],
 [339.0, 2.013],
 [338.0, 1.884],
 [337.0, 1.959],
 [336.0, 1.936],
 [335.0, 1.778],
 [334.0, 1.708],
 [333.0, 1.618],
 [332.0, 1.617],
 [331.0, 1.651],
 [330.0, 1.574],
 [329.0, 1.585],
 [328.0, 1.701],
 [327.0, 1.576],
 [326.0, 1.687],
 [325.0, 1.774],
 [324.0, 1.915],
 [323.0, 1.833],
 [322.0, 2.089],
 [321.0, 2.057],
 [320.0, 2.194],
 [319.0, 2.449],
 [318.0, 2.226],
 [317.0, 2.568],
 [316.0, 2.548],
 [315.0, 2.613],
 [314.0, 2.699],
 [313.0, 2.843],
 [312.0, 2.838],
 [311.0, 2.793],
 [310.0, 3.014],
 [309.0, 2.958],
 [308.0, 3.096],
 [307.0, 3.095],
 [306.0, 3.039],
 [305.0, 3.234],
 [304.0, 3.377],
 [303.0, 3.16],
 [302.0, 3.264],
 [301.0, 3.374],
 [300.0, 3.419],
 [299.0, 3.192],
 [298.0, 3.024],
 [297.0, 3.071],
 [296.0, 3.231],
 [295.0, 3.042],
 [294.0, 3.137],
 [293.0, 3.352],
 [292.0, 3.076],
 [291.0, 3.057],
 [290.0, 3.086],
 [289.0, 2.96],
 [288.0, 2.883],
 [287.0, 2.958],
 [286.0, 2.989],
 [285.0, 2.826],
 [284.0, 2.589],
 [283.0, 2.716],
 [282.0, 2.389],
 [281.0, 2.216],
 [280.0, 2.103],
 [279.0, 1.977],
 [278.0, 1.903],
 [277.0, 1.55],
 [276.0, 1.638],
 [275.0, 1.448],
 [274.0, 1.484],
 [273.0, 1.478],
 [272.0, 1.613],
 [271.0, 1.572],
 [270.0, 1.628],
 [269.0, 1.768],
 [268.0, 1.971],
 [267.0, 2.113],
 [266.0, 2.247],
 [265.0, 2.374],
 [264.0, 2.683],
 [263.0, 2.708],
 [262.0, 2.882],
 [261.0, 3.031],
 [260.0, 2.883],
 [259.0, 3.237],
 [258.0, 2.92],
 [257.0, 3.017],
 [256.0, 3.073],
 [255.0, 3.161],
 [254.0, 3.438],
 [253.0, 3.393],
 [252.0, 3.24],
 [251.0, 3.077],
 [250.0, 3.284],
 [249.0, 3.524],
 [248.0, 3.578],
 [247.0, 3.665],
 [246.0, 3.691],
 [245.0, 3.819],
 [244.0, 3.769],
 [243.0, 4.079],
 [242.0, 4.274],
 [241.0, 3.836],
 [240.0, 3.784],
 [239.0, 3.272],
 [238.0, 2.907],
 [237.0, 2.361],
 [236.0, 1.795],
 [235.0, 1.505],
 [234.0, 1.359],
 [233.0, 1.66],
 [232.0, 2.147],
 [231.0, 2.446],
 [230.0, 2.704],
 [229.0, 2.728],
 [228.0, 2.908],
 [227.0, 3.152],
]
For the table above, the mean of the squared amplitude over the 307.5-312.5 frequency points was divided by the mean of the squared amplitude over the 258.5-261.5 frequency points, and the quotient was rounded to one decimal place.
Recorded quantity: 0.9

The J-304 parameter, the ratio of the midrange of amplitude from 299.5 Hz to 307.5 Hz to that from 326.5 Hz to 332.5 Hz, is 2.0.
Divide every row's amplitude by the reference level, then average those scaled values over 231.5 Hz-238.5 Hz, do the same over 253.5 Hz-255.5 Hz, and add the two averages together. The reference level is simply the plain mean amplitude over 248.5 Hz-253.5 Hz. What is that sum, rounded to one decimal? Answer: 1.6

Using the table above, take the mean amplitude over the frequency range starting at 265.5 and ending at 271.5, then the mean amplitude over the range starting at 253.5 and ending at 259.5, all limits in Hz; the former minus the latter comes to -1.3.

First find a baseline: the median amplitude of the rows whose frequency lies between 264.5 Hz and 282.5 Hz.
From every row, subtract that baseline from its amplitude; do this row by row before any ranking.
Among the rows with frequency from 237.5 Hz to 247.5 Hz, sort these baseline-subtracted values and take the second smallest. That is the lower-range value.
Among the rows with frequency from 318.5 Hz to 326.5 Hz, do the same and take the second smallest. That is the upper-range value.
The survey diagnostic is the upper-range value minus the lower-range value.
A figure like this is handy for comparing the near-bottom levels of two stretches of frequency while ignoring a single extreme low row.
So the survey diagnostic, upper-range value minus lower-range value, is -1.5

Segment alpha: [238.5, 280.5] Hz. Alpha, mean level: 2.8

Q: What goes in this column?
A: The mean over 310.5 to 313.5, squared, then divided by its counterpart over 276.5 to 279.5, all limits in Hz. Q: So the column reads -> 4.4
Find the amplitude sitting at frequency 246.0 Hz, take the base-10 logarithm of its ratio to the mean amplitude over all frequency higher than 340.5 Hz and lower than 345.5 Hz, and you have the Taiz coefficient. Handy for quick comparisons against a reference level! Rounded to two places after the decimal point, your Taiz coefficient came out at 0.18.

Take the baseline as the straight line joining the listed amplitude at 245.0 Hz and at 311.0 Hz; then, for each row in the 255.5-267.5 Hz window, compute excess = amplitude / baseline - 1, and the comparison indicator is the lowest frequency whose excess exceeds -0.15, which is 259.0 Hz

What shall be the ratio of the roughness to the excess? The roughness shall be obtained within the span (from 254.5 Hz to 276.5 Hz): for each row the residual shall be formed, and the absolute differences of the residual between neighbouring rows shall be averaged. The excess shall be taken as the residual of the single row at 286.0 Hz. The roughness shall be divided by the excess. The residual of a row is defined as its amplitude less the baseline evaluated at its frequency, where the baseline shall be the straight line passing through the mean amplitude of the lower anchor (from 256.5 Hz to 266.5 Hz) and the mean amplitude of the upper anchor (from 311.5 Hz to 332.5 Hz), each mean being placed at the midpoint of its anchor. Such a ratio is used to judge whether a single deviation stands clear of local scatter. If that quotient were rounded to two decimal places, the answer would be 0.28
